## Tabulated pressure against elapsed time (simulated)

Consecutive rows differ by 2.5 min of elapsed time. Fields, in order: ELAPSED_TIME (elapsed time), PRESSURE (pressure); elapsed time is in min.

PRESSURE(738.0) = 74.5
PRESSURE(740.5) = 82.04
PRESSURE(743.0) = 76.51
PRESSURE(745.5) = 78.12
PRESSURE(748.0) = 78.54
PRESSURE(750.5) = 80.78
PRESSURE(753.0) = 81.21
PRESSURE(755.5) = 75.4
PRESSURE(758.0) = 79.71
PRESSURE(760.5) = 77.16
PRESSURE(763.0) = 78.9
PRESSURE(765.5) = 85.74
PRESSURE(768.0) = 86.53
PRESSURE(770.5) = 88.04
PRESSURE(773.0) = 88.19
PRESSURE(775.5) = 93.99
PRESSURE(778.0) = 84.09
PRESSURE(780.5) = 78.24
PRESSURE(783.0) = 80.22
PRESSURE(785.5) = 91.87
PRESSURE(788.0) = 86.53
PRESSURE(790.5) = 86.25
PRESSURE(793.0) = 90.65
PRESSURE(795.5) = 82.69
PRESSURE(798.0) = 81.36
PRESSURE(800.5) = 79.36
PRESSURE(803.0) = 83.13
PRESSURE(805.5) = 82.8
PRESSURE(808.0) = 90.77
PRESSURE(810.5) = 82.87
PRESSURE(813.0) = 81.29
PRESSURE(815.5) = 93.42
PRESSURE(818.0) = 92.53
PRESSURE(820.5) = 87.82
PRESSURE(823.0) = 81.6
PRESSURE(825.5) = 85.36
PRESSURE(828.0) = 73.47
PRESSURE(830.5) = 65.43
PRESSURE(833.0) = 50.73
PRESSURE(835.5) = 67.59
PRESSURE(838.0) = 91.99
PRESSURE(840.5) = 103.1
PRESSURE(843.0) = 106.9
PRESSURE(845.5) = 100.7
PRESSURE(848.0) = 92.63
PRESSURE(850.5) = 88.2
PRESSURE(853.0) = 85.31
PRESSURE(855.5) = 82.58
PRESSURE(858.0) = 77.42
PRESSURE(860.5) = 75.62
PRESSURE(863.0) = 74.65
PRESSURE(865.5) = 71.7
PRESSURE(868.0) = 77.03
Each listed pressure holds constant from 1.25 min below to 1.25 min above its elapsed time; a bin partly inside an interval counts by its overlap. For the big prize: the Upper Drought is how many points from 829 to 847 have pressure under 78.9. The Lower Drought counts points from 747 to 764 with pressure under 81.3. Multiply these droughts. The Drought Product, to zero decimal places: 21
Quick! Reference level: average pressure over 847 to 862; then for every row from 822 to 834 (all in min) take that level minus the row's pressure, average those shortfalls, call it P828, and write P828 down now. 12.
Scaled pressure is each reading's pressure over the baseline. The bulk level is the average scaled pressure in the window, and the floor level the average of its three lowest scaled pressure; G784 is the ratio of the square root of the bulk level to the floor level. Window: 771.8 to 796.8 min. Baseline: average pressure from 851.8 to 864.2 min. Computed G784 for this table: 1.03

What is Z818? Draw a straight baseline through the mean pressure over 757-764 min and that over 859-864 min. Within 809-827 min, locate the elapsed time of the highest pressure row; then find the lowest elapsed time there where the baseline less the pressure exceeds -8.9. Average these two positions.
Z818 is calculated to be 813.0 min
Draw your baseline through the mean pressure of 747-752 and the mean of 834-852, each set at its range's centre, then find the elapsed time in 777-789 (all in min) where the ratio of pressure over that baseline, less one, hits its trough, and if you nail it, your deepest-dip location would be 780.5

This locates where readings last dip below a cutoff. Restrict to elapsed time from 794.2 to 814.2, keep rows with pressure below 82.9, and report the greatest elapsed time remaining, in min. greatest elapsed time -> 813.0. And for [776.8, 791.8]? 783.0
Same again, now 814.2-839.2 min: 835.5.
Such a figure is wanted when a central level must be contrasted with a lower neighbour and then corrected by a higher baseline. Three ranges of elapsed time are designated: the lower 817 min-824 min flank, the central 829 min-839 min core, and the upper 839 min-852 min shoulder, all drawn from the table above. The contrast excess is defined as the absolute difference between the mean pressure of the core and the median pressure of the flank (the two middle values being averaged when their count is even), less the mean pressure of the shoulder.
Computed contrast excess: -79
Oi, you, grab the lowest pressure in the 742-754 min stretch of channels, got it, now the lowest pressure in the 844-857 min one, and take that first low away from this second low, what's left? 6.1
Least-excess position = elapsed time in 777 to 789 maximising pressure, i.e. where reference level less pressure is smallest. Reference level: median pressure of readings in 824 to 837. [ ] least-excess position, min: 785.5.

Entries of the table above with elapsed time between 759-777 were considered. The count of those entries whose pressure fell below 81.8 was 2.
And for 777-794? 2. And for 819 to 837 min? 5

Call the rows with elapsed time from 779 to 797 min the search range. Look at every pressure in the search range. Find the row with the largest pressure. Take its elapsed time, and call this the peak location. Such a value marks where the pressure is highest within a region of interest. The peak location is 785.5 min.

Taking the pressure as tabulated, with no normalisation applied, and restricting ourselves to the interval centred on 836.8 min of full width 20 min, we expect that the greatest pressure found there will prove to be 106.9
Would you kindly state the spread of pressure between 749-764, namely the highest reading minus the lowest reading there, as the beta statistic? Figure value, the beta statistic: 5.8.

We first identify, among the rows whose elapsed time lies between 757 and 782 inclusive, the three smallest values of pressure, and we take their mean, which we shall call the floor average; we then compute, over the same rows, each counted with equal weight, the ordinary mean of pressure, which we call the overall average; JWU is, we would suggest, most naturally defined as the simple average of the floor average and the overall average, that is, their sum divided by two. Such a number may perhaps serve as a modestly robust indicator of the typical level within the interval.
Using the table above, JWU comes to 81.1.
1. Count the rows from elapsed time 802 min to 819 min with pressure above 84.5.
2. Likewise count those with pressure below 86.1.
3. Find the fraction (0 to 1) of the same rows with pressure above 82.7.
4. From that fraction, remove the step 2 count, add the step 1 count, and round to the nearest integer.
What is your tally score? 0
